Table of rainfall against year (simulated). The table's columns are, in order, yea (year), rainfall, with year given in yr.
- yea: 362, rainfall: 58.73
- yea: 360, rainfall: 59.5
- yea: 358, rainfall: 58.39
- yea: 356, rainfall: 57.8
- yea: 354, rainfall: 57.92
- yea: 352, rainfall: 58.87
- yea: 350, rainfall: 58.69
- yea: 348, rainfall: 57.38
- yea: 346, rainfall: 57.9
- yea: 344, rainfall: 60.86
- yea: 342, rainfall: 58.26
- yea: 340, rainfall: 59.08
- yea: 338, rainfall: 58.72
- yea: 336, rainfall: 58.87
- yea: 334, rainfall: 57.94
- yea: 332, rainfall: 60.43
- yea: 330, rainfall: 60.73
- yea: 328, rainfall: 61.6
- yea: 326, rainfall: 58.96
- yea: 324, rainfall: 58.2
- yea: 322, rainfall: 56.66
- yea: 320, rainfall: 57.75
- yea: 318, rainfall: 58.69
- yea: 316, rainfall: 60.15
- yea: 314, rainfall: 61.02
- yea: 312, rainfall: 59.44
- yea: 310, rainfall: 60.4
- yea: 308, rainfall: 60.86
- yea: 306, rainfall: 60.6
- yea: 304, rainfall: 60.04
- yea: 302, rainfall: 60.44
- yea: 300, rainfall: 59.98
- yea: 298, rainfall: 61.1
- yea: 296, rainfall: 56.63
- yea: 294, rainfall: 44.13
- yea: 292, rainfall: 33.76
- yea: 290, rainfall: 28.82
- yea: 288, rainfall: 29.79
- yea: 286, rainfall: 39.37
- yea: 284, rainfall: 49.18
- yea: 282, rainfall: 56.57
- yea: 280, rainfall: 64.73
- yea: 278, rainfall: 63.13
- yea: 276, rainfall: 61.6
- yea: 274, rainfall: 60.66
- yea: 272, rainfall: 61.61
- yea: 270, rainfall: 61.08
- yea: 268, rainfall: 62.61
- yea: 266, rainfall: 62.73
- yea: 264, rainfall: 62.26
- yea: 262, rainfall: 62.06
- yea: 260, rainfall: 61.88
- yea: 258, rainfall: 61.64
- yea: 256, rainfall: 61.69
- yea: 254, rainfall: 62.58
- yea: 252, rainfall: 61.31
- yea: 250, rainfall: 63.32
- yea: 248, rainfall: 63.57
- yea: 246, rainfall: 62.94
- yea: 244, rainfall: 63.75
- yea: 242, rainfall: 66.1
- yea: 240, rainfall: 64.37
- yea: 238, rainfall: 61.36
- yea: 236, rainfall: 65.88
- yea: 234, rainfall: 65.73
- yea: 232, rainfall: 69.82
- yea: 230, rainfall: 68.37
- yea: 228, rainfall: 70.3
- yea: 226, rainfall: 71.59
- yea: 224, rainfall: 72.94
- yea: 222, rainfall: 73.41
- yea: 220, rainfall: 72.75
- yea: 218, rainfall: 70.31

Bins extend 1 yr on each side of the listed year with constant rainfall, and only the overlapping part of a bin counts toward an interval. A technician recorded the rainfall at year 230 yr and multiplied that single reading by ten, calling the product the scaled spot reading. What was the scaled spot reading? 684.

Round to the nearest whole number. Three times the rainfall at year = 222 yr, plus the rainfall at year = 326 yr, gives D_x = 279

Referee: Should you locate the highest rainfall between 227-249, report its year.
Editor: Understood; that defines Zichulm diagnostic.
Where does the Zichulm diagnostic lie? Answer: 228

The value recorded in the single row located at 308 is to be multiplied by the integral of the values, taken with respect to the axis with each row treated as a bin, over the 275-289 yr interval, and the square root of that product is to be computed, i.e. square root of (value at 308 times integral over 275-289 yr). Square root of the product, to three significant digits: 211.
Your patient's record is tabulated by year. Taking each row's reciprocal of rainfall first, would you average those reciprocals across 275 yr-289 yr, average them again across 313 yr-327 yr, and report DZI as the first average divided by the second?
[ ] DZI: 1.2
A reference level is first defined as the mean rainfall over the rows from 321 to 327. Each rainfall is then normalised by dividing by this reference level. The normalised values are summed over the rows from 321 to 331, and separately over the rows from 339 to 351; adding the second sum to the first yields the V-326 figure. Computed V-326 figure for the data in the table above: 11.2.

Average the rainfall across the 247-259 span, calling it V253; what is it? 62.4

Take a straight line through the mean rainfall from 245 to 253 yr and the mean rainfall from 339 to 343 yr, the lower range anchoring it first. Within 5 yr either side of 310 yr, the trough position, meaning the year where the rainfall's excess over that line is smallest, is 312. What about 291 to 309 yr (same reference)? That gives 292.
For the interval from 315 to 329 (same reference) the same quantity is 322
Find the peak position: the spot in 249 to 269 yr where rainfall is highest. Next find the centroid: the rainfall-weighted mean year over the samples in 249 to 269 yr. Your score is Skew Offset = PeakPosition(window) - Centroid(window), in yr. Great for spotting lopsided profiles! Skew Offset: -9.0 yr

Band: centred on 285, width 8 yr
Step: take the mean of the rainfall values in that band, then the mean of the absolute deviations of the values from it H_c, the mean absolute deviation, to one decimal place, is 9.1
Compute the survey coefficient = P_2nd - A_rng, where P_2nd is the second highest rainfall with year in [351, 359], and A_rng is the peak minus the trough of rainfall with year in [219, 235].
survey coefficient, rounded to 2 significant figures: 51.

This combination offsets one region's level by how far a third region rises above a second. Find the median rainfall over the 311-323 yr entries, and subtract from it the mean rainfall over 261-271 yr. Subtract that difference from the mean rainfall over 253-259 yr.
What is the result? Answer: 65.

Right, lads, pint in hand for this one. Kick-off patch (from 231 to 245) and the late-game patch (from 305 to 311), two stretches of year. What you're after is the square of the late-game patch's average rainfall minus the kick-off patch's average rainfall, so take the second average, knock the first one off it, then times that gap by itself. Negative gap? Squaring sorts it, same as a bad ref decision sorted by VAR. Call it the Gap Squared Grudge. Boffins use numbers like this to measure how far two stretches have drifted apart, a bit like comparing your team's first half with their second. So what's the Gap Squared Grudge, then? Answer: 22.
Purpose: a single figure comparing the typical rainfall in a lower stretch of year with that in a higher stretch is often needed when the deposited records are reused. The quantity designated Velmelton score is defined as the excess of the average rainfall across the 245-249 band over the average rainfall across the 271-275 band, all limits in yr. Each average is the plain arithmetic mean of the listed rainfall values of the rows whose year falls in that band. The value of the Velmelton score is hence 2.1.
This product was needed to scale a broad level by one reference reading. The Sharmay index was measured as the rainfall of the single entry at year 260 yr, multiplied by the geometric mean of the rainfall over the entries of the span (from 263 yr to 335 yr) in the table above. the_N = 3434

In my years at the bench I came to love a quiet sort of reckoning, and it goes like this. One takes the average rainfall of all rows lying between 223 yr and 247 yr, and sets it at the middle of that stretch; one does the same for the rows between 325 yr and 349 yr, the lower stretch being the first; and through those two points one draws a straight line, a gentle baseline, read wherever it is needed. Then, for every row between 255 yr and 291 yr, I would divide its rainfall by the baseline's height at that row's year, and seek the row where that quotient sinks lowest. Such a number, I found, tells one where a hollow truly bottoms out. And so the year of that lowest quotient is 290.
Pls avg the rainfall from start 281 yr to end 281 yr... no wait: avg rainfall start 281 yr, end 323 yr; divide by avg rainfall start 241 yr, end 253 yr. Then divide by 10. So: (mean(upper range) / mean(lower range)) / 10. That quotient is 0.084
